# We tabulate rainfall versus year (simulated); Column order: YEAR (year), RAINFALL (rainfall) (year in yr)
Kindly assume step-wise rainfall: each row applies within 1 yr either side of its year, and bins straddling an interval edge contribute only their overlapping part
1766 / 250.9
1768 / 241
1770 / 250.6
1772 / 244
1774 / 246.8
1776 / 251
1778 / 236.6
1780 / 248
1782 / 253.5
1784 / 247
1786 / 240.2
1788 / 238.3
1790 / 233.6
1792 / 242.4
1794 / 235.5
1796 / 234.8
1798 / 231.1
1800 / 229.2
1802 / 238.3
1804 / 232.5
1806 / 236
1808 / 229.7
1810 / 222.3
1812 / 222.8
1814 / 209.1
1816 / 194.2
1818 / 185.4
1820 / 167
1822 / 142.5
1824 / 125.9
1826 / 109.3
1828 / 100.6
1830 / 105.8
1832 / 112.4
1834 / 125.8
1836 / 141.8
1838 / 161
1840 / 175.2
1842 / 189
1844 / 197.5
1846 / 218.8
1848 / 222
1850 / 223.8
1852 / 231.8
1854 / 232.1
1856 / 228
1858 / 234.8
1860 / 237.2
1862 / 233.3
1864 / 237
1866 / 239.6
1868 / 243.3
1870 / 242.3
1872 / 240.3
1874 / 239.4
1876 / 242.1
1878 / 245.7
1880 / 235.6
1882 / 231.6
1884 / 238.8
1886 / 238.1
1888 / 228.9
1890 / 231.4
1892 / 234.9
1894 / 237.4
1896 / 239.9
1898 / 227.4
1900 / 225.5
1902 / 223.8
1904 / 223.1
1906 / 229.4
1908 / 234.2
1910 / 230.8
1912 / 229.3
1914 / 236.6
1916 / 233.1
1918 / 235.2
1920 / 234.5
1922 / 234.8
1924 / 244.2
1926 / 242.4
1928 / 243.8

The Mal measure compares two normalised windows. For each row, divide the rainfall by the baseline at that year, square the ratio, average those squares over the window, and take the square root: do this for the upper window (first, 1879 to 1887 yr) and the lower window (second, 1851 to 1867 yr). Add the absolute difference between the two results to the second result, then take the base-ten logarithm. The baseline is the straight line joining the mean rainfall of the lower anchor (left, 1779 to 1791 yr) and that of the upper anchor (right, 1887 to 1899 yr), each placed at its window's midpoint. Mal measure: 0.003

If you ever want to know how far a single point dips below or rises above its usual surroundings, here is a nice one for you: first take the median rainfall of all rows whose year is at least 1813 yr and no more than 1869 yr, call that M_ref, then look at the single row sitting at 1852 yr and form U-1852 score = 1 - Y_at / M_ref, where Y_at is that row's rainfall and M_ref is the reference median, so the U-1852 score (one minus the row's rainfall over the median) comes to -0.18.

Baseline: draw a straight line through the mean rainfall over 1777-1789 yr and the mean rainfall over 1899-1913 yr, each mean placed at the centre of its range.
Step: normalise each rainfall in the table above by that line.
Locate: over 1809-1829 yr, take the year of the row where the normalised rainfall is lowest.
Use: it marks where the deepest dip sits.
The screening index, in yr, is 1828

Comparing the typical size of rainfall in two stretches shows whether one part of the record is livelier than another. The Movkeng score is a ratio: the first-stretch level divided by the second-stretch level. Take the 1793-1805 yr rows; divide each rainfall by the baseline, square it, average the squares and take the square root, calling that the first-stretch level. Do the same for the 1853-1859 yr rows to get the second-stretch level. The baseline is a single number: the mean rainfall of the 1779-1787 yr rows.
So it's 1.01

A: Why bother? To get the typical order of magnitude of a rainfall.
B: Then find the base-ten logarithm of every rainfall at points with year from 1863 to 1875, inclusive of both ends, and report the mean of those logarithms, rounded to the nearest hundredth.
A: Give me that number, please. 2.38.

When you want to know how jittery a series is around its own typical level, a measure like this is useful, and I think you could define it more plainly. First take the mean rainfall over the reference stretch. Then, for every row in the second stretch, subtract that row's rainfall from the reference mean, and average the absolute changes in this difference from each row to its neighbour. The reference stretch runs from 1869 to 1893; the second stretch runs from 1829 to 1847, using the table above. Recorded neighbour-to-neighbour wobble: 14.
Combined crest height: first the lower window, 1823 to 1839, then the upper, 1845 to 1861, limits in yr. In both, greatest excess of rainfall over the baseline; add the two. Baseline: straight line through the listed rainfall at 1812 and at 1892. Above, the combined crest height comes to -59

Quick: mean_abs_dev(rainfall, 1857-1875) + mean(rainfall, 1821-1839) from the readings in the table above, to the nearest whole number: 128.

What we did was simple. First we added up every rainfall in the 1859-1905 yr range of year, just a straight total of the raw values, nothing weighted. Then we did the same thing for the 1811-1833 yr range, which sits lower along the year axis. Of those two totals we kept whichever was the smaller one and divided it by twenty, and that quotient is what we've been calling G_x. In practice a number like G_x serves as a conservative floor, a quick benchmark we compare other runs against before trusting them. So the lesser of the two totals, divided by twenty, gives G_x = 84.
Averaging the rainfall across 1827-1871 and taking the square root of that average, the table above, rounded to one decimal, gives 14.0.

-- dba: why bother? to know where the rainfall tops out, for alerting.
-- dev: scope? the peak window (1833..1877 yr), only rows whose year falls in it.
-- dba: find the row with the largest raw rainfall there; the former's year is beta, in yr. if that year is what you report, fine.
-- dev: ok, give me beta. 1868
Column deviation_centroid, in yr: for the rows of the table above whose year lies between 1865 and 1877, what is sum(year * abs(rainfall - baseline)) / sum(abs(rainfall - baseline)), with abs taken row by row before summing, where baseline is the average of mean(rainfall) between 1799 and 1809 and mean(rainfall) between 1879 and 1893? 1871.0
